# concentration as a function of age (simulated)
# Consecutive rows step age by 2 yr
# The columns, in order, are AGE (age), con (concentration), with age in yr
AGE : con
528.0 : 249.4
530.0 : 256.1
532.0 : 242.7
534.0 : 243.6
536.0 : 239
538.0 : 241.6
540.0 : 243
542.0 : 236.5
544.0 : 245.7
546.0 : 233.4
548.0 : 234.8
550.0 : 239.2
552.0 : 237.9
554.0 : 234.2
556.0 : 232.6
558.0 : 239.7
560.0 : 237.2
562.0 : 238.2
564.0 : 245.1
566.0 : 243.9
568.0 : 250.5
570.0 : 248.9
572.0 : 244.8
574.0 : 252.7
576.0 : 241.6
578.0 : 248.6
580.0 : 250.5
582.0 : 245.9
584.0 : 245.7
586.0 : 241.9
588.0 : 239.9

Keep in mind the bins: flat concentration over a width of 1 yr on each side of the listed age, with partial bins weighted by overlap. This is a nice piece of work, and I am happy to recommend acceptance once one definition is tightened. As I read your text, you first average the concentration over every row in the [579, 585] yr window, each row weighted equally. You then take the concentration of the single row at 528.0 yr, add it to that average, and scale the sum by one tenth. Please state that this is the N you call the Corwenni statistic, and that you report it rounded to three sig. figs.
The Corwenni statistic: 49.7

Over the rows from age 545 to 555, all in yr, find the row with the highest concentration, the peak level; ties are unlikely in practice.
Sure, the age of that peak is 550.0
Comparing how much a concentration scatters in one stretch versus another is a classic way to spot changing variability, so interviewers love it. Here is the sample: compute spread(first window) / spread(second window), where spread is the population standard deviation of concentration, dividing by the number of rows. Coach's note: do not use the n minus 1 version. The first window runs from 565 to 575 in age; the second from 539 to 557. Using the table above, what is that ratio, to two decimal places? 0.79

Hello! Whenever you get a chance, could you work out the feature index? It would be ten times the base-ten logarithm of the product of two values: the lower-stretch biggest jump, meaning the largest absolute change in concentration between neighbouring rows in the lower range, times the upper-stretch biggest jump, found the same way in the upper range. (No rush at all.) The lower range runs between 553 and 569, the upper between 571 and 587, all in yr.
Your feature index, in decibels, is 19.0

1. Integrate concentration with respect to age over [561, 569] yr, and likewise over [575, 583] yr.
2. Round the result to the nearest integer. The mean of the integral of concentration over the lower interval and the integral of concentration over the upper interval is 1964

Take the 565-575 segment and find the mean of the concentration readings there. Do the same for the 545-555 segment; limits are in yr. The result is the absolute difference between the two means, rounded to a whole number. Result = 12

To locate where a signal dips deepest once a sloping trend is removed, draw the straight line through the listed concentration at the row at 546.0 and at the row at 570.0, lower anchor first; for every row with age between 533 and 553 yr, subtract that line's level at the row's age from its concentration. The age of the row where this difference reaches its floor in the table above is 546.0 yr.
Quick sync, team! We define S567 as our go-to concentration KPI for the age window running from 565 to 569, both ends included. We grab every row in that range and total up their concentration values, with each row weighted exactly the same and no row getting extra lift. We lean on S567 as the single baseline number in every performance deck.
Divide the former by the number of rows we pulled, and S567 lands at 247.2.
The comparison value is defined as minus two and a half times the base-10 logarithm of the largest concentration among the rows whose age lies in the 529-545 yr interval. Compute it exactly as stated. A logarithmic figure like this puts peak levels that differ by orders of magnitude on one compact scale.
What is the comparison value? -6.02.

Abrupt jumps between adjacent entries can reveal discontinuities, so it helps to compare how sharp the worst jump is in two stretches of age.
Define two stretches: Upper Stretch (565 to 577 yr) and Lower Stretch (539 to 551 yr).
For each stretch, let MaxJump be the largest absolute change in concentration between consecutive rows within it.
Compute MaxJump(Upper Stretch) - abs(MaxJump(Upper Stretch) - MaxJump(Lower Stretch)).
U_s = 9.9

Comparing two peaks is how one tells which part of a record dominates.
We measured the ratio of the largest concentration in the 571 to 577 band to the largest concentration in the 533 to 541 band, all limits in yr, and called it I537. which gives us 1.04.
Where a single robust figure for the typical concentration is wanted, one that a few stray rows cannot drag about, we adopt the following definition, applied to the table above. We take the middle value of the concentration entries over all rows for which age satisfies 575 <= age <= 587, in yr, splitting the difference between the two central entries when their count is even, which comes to 246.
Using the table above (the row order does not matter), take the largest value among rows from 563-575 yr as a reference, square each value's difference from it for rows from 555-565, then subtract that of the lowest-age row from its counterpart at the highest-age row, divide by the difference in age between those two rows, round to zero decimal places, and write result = -43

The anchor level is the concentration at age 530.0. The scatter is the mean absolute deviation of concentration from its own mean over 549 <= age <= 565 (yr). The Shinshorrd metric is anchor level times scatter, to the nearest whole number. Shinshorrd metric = 650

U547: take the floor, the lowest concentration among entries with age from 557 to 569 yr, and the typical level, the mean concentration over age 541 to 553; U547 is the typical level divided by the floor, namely 1.00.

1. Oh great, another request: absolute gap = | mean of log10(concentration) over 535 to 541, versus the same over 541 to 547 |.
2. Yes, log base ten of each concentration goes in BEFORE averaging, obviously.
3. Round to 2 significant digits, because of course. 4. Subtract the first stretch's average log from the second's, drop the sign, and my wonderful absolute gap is 0.0049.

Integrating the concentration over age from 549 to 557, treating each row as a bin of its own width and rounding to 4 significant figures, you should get 1888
